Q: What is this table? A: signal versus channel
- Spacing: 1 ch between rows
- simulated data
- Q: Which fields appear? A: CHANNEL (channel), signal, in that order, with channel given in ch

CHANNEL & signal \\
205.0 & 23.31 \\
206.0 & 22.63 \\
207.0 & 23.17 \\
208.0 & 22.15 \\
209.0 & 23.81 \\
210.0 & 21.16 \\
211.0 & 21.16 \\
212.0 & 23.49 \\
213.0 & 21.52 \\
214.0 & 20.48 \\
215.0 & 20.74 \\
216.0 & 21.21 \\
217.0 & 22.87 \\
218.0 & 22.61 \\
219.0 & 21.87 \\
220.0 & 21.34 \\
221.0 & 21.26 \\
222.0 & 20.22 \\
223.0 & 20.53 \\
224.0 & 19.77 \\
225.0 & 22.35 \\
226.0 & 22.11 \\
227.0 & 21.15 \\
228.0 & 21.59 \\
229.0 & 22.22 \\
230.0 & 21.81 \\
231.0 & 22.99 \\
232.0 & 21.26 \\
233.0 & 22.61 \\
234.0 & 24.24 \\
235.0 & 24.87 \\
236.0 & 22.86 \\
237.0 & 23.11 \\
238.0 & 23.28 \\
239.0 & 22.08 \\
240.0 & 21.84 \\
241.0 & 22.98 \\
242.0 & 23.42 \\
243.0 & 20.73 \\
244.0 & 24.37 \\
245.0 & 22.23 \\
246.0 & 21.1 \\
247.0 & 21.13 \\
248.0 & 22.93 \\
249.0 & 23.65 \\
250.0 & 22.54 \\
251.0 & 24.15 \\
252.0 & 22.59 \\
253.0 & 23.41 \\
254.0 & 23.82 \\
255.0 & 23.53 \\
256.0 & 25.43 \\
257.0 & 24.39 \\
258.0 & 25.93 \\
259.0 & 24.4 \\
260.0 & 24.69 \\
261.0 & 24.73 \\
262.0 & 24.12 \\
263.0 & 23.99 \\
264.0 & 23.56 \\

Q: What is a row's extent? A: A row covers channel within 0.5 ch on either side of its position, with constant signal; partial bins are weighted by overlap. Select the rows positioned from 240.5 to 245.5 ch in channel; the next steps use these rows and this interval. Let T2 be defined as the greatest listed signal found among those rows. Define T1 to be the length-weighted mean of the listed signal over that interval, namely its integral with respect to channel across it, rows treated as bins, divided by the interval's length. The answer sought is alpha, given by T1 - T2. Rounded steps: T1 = 22.75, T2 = 24.37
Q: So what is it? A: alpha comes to -1.62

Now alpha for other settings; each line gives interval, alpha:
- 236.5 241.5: -0.62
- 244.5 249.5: -1.44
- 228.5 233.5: -0.81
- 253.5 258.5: -1.31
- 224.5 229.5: -0.47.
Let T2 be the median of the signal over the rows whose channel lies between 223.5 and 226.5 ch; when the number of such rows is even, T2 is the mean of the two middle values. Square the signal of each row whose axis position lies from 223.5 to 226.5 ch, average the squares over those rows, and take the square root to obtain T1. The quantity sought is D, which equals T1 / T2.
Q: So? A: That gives 0.97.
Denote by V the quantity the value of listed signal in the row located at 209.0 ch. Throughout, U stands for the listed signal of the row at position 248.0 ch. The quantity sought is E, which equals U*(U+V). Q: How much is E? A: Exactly 1072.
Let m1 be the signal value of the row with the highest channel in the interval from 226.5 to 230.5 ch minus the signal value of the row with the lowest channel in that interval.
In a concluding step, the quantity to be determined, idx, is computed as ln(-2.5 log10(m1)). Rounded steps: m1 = 0.66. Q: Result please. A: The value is -0.8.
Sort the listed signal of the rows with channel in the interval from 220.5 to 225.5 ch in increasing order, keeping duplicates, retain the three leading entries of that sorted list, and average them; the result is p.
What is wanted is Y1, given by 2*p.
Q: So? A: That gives 40.3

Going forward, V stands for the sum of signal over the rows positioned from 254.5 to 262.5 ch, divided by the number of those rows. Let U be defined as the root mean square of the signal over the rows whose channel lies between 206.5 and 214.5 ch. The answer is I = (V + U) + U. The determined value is 68.9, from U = 22.1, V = 24.7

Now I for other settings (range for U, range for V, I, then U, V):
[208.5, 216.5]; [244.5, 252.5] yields 66.0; 21.7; 22.5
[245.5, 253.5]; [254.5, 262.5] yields 70.1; 22.7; 24.7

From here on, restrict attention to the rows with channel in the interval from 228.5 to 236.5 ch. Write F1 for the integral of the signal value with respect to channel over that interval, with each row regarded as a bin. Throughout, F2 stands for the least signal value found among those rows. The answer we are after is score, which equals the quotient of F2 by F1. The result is 0.1163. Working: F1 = 183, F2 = 21.26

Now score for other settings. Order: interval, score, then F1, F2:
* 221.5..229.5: 0.1163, 170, 19.77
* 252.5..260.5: 0.1197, 196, 23.41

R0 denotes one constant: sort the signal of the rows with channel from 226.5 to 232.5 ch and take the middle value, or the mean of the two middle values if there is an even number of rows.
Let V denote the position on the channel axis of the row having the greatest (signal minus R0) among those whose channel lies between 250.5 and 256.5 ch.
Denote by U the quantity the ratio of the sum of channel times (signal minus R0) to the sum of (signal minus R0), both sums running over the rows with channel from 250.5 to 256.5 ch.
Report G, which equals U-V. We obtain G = -2.1 ch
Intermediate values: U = 253.9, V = 256.0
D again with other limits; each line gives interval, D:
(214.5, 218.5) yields 1.00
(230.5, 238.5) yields 1.01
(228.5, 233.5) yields 1.00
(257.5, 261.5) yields 1.01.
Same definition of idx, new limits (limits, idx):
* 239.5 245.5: 0.0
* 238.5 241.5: -2.2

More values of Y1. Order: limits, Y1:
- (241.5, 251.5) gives 42.0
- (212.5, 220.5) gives 41.6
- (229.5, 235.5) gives 43.8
